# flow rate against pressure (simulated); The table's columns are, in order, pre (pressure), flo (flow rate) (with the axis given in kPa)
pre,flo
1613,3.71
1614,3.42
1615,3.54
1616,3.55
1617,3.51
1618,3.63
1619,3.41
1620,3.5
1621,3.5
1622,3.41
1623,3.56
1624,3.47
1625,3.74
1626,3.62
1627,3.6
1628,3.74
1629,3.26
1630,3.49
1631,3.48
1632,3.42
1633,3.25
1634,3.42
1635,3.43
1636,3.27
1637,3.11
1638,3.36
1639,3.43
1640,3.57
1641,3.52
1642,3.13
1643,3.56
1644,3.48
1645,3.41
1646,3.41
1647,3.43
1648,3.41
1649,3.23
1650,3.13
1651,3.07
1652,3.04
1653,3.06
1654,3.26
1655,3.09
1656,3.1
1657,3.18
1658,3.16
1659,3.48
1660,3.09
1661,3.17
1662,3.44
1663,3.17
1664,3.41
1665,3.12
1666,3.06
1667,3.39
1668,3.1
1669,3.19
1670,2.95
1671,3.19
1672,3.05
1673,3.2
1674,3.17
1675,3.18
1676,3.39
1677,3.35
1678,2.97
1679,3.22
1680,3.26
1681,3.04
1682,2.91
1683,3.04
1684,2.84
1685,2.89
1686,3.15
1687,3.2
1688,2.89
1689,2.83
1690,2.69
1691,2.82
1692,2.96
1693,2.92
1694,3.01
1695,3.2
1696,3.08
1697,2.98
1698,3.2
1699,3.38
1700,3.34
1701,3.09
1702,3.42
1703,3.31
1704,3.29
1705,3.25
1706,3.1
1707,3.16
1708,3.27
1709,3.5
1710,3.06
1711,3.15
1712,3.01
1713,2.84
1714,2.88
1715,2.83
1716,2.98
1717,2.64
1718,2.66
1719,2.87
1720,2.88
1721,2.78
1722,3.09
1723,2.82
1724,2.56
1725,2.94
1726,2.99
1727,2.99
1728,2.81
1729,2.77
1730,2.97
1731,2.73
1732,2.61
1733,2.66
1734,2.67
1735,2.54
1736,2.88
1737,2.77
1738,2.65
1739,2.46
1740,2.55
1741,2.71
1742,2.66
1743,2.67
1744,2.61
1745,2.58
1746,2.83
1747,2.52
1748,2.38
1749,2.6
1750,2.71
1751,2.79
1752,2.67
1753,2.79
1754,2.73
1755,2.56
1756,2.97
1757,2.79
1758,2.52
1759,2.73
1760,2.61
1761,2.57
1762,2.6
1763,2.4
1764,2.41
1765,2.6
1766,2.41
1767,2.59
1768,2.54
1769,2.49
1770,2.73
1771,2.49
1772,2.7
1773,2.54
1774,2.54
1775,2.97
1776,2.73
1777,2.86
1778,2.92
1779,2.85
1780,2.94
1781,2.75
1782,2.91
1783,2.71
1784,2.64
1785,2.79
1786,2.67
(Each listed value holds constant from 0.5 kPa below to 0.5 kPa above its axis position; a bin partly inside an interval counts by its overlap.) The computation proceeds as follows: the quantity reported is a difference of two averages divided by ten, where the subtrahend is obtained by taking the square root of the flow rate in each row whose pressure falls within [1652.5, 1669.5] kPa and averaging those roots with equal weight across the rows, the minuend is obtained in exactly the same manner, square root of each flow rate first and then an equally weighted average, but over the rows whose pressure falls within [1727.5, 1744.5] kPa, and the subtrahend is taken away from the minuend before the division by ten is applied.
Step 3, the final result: -0.0150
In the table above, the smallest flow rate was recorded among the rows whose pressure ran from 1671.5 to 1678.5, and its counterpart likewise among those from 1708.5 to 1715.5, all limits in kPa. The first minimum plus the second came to 5.80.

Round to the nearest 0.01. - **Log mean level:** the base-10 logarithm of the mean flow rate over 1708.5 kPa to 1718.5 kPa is 0.47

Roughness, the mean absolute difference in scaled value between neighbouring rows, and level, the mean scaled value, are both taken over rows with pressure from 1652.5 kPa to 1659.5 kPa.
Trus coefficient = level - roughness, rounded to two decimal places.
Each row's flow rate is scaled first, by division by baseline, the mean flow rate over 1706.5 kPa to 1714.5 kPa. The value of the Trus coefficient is 0.98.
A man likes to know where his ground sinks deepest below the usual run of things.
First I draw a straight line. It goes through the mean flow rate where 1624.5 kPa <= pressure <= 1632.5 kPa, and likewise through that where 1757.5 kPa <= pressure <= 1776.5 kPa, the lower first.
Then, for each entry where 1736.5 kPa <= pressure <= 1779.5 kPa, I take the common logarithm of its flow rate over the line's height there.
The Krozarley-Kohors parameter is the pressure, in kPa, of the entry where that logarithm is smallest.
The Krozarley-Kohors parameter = 1748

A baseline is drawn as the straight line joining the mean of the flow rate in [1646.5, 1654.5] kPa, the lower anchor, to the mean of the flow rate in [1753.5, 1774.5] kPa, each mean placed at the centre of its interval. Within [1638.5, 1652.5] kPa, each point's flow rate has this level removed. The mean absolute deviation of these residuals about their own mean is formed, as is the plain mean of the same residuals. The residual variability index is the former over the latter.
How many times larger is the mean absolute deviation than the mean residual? 1.3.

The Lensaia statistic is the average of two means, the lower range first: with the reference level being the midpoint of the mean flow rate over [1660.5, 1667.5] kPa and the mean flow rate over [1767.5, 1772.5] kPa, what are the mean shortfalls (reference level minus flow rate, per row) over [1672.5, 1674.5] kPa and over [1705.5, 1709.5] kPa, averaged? -0.30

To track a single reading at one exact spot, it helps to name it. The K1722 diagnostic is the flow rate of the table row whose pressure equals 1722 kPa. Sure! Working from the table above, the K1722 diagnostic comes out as 3.09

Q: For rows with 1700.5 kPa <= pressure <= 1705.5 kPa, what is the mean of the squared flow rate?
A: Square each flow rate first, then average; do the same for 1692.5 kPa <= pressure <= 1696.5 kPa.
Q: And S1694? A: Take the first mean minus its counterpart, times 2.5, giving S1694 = 3.5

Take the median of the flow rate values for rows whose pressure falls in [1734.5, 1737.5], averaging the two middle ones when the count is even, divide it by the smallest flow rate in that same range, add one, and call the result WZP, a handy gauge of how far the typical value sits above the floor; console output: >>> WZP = 2.09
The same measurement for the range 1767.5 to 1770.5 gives 2.02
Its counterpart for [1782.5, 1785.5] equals 2.03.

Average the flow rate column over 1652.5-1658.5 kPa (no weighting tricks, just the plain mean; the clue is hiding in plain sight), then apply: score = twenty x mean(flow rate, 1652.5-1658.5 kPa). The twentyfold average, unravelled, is 62.8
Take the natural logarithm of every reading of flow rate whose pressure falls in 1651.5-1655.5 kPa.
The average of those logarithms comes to 1.14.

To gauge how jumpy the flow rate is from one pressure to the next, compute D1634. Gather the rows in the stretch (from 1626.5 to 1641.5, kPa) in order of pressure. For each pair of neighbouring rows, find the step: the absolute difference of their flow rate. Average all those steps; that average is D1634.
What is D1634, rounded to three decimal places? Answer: 0.150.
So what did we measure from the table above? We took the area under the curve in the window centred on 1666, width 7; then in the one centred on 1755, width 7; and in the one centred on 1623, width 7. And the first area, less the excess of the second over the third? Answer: 28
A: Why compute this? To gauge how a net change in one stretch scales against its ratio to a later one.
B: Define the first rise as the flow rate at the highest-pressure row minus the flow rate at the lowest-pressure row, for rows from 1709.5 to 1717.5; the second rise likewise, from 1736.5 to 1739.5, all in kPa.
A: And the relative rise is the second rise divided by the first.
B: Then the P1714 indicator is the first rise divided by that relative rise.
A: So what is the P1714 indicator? -0.57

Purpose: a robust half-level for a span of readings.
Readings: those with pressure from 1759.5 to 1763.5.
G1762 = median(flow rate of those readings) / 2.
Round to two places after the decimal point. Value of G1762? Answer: 1.29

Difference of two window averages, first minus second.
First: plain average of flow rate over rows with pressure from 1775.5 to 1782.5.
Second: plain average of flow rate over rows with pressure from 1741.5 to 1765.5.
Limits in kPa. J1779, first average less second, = 0.21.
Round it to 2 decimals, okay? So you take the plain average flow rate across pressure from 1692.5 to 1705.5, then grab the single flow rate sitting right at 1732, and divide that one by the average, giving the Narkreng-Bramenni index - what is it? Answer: 0.82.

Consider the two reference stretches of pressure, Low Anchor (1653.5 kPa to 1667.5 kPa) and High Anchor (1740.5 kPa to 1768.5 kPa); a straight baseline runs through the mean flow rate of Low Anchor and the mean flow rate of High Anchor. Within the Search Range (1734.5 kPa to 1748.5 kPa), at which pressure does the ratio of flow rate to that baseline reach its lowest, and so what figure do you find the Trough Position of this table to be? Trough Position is 1748 kPa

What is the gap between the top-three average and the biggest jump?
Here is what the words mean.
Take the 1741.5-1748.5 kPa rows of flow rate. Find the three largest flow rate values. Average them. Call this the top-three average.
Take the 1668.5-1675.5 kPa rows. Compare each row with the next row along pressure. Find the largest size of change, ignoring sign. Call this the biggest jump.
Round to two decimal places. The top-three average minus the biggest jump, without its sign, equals 2.48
